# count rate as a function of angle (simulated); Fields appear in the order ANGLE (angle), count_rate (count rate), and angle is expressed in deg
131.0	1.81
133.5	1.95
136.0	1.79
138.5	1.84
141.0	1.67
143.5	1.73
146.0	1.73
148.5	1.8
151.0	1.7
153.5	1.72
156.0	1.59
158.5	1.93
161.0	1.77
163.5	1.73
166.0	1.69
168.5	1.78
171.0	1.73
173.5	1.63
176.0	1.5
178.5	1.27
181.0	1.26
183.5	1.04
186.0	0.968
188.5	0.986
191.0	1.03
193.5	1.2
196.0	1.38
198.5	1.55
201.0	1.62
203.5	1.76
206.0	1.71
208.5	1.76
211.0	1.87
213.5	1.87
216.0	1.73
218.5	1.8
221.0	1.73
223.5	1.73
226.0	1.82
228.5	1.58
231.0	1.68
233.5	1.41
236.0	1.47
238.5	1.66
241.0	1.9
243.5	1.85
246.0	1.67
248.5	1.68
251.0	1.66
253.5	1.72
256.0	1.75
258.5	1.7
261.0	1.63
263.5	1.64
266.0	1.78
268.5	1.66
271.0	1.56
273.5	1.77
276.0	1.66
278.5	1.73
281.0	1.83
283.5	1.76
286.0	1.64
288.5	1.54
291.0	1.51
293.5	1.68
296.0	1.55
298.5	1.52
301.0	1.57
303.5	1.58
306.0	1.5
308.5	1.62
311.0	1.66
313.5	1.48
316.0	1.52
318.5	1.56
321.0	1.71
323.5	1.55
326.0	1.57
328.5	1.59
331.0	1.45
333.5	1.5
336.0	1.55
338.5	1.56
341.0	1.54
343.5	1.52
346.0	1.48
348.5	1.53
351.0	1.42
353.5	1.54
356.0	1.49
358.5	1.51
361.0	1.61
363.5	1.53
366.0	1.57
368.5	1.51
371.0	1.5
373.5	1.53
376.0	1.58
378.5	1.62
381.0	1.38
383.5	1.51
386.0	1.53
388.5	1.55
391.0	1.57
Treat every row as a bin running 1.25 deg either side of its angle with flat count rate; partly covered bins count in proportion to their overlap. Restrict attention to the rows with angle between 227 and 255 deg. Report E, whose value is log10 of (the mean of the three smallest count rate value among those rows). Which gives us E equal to 0.172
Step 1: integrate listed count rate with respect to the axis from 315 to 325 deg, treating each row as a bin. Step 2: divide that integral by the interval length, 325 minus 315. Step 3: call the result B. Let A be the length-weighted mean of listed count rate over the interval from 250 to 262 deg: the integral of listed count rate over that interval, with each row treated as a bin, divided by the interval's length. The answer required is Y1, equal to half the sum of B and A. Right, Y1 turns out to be 1.64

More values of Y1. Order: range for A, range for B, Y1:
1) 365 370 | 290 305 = 1.55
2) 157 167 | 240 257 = 1.76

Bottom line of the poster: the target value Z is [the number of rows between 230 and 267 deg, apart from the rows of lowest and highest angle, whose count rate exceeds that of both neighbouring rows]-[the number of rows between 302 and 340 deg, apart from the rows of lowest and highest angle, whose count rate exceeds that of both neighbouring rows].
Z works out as 0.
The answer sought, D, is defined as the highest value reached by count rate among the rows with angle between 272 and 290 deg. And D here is 1.83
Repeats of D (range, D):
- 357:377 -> 1.61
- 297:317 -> 1.66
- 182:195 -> 1.2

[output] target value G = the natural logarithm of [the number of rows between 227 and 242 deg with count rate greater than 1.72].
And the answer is 0.0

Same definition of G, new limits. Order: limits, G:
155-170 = 1.4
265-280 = 1.1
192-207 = 0.0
